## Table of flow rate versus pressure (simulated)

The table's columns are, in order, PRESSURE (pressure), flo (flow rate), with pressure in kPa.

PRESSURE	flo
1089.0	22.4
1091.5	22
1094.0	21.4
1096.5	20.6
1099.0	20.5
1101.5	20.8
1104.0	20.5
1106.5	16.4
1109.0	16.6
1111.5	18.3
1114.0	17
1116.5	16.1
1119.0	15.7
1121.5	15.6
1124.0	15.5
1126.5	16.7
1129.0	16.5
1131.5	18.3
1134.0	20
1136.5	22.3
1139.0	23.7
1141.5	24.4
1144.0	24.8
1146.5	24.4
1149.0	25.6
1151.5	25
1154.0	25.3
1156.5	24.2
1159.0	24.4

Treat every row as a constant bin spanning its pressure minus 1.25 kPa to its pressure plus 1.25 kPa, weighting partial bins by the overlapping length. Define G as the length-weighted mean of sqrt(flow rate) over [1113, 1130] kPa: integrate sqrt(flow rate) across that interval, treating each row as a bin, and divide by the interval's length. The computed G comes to 4.0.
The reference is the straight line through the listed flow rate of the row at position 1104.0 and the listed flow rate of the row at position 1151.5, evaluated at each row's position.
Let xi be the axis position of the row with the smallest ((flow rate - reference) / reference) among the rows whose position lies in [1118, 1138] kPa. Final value 1124.0 kPa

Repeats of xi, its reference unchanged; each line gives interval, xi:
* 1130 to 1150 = 1131.5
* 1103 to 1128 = 1124.0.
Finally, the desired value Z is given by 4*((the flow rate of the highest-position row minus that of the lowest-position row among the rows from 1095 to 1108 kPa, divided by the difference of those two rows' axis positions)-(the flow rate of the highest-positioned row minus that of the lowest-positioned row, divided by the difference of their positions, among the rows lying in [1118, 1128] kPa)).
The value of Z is -2.2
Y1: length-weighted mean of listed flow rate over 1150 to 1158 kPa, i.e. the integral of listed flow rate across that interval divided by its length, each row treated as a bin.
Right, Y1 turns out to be 25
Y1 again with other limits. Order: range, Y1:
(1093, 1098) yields 21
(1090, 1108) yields 20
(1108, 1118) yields 17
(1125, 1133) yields 17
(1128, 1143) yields 21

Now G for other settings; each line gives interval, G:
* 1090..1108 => 4.5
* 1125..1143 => 4.5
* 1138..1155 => 5.0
